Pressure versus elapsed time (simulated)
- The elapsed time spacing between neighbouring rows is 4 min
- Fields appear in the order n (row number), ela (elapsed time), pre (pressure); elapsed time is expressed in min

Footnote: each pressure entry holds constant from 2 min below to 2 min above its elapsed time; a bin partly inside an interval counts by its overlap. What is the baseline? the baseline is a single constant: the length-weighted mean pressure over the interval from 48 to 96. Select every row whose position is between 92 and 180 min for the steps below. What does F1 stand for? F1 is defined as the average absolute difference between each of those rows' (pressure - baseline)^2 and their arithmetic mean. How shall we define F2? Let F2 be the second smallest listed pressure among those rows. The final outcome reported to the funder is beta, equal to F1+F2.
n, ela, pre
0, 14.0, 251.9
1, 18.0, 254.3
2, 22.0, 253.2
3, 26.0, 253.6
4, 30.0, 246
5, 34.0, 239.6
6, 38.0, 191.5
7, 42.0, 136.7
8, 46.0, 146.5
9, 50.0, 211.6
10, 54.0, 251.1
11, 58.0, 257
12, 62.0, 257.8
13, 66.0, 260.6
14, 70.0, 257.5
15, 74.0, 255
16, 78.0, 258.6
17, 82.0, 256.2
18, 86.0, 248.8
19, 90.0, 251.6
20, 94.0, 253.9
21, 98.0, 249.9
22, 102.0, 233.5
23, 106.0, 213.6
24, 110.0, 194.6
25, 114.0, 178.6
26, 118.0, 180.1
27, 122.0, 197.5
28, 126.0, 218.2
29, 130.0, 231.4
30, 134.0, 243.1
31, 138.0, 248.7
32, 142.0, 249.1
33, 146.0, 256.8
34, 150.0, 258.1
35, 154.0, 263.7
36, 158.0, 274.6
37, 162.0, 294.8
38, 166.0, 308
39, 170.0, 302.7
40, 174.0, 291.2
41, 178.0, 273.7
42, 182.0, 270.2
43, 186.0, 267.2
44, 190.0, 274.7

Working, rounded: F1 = 1348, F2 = 180.1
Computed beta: 1528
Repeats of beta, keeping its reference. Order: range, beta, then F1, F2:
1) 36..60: 4956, 4809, 146.5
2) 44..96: 1853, 1641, 211.6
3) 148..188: 1226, 962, 263.7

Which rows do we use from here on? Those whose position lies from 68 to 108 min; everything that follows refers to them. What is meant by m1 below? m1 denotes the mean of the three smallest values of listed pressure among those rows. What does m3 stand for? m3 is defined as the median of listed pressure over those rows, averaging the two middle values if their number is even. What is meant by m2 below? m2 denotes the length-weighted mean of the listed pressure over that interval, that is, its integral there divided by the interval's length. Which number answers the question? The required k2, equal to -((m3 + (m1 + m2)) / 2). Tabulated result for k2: -366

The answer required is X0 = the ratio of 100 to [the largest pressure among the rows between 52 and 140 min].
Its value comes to 0.38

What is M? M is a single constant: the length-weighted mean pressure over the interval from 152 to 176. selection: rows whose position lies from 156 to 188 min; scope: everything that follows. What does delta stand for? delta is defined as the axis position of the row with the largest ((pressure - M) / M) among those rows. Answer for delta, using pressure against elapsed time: 166.0 min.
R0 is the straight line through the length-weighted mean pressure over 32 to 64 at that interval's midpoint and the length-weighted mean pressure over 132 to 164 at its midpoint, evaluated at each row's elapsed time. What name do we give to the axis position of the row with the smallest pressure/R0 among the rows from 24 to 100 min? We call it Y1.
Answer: 42.0 min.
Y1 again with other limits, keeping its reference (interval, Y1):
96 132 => 114.0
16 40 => 38.0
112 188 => 114.0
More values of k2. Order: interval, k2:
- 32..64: -298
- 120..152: -350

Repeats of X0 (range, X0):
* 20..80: 0.38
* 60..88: 0.38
